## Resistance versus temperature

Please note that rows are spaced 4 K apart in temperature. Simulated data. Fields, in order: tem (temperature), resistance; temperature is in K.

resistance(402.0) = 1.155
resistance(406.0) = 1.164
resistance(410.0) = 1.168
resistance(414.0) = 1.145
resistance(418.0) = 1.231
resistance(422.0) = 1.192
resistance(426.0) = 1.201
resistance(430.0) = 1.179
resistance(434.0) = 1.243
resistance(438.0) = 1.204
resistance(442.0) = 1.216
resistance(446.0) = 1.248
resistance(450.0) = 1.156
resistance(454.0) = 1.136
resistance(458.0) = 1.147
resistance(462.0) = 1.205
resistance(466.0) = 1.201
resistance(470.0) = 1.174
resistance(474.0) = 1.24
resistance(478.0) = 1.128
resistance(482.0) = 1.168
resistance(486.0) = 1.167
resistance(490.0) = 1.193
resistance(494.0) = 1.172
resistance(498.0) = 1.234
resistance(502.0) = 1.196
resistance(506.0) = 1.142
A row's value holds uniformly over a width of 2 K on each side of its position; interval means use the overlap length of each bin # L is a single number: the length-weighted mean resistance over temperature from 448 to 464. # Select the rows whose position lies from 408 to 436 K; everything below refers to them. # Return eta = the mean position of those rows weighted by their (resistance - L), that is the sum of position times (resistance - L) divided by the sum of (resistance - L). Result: 426.5 K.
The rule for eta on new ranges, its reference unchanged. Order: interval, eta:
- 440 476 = 458.5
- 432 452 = 440.0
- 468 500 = 486.9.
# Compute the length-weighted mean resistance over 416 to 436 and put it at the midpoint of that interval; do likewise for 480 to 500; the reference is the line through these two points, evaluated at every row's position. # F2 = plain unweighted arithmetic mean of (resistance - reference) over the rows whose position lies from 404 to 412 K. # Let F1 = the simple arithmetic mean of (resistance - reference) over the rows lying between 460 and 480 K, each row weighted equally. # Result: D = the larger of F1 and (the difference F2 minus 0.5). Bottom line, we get -0.0042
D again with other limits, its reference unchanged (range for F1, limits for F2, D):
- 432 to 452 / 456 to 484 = 0.0098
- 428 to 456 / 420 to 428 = -0.0062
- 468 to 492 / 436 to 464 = -0.0120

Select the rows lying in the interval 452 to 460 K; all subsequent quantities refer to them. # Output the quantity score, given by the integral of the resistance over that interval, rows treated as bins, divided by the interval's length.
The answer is 1.14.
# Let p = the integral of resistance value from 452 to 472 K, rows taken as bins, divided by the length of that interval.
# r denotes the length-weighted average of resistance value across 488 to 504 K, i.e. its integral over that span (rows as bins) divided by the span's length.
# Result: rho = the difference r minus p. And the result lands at 0.026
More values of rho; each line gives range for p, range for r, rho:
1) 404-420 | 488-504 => 0.022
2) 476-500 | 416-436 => 0.032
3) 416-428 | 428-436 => 0.003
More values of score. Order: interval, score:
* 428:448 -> 1.22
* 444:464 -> 1.18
